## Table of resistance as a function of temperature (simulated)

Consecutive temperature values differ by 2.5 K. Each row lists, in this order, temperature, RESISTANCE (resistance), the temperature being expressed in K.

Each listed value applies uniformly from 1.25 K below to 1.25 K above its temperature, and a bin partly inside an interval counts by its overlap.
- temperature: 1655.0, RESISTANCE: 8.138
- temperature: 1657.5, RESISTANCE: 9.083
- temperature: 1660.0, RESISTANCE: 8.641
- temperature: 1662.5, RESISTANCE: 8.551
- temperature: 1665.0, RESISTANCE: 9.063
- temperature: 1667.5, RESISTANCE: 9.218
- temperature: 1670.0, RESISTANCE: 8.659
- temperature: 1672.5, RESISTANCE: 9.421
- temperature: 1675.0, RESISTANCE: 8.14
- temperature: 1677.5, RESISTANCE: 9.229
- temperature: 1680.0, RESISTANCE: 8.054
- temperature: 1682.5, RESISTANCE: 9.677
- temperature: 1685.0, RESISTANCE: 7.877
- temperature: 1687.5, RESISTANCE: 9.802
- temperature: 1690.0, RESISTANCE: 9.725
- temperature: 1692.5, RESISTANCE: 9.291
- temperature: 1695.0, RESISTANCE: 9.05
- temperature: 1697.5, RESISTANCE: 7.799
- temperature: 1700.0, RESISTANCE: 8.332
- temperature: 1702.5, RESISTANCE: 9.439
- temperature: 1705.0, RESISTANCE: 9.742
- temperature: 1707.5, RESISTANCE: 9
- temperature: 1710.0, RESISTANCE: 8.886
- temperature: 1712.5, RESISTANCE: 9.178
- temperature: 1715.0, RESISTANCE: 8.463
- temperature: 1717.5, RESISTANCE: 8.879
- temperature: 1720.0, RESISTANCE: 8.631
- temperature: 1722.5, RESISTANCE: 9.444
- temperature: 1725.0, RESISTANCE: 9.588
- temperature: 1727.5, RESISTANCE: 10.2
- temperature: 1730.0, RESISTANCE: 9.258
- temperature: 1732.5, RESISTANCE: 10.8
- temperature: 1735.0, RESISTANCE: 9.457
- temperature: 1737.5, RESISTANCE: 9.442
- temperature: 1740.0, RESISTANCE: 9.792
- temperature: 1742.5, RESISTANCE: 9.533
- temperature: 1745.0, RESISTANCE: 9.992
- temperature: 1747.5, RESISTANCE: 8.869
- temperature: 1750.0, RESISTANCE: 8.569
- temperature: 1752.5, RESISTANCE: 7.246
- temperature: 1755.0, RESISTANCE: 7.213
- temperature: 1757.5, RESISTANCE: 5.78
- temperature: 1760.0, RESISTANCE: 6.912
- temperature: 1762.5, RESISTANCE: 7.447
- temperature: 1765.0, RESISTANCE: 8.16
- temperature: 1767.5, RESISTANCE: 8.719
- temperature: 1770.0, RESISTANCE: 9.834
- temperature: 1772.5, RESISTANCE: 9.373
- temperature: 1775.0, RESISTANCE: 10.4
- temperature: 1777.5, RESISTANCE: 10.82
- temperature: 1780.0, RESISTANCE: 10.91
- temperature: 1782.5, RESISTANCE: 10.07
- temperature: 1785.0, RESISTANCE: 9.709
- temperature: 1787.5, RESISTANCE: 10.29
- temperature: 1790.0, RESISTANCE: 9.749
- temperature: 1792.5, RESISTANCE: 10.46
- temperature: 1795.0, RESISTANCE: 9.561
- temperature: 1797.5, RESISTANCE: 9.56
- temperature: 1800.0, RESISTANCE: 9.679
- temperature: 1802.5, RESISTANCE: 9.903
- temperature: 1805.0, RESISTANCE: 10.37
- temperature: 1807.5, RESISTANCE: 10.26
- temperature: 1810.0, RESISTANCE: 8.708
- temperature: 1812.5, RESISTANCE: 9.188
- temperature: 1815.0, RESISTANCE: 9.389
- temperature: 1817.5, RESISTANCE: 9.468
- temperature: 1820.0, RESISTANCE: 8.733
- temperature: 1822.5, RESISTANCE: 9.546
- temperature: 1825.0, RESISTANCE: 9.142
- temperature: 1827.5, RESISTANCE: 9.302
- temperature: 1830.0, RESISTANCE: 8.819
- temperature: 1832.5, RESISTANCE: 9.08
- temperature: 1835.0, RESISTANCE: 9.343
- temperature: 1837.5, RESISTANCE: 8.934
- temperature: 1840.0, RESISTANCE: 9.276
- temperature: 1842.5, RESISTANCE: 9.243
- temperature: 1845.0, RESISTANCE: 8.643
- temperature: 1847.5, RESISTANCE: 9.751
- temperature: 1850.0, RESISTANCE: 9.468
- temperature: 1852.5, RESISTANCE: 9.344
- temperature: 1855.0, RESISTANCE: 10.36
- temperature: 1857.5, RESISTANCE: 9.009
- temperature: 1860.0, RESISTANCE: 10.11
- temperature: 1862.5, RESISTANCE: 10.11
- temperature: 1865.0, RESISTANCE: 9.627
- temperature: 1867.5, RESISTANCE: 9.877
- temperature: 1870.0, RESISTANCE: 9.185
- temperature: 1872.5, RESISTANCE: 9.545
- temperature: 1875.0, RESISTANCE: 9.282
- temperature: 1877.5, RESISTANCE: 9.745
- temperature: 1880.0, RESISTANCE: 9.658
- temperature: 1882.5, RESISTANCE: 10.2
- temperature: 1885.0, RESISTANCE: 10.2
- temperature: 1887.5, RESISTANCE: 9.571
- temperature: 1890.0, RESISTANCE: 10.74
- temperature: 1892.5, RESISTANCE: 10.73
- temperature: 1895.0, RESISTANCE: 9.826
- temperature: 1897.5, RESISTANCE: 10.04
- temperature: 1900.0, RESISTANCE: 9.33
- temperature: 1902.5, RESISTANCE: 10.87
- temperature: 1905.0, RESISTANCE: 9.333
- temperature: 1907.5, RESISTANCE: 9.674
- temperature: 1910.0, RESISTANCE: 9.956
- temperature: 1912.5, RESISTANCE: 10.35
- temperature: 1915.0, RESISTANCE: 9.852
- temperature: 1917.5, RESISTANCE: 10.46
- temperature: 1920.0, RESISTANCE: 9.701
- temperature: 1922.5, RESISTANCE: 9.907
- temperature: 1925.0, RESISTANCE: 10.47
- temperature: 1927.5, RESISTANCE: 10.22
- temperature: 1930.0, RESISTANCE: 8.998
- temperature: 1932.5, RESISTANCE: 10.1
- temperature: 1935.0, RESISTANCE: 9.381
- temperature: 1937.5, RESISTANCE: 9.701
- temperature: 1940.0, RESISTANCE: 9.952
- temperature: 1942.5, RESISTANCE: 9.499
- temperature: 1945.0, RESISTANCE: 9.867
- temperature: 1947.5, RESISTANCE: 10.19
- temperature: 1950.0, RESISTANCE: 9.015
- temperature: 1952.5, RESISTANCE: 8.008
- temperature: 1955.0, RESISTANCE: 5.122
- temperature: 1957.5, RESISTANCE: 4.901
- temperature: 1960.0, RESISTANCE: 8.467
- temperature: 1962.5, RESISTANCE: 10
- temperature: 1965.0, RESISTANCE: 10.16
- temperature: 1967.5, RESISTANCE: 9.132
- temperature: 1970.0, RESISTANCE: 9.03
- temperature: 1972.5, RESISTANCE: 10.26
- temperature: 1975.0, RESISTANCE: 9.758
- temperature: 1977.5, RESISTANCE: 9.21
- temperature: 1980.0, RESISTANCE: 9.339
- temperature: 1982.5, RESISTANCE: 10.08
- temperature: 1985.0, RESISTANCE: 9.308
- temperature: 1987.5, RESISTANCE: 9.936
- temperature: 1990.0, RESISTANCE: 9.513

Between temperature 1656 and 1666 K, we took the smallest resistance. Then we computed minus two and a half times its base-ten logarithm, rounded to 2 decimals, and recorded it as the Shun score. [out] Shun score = -2.33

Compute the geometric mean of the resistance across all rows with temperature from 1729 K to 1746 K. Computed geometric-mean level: 9.7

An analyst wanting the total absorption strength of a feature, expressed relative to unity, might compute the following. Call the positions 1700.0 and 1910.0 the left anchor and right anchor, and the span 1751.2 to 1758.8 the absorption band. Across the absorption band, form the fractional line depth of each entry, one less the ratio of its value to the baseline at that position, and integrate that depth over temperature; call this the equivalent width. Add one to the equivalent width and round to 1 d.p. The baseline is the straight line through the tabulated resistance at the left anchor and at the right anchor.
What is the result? 2.7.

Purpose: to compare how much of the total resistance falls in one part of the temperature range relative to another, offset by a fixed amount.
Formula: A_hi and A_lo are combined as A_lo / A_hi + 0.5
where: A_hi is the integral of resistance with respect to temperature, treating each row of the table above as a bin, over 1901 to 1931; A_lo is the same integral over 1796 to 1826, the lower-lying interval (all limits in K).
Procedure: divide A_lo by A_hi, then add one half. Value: 1.45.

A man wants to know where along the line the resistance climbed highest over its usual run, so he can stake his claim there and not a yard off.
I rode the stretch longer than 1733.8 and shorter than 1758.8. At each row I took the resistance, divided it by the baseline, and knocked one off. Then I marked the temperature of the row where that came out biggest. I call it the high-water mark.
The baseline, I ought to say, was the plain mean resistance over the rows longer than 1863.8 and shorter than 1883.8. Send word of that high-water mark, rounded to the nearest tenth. 1745.0 K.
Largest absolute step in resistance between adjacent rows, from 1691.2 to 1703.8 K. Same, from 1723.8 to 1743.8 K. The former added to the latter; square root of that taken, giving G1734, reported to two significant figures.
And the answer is 1.7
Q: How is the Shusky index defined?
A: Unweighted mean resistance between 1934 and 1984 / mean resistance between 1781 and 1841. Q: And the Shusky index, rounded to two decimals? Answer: 0.95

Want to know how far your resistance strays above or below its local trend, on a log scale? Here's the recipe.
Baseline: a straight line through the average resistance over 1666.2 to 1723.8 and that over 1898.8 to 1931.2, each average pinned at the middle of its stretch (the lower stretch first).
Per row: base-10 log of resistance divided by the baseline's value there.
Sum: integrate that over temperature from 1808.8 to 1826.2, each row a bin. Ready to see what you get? -0.27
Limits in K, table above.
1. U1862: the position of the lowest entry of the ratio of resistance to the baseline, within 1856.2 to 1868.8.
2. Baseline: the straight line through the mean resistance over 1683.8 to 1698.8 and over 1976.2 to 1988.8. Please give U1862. 1857.5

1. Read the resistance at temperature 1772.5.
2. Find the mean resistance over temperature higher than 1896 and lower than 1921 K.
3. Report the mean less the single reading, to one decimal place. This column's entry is 0.6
